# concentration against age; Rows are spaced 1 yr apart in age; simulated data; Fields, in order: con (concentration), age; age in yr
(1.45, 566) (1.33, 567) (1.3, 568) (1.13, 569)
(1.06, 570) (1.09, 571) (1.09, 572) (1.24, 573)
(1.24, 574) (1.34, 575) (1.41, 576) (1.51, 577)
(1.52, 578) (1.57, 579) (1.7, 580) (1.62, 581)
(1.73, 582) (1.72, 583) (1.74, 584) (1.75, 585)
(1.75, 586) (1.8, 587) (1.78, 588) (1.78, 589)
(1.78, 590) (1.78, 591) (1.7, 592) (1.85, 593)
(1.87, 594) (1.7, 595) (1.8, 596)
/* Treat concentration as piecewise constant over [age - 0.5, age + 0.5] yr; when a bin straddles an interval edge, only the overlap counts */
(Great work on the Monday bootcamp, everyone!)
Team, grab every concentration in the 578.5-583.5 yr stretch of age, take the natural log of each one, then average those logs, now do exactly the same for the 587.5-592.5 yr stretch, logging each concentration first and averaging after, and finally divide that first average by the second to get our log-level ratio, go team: 0.90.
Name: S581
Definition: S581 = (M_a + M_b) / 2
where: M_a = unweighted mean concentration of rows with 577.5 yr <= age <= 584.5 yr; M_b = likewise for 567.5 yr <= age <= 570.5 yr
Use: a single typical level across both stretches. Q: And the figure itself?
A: 1.4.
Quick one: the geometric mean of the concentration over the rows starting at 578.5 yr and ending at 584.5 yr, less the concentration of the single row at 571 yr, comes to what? 0.6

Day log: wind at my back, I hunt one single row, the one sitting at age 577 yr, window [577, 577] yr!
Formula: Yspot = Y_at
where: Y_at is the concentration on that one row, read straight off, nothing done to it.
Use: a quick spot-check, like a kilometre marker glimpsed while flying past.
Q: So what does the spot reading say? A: 1.51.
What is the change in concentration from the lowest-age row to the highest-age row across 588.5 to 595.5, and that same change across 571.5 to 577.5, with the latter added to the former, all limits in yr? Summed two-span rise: 0.3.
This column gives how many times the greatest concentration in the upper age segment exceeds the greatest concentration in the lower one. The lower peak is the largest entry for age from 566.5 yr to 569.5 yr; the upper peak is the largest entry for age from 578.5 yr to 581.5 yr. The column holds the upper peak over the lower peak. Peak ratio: 1.28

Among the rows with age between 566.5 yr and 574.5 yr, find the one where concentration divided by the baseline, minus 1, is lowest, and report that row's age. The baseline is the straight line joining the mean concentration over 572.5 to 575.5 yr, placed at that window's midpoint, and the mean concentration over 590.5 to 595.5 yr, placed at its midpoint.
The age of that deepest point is 572 yr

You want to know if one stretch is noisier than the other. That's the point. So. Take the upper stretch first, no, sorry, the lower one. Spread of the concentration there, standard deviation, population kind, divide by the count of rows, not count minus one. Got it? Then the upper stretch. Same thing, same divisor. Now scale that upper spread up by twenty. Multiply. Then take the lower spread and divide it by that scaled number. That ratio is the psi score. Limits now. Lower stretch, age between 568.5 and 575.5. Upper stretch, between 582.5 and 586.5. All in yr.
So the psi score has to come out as 0.39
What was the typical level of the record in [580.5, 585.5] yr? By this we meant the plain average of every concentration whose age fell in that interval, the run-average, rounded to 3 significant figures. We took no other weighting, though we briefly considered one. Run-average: 1.71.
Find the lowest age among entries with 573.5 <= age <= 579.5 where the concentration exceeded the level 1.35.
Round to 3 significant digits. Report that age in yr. 576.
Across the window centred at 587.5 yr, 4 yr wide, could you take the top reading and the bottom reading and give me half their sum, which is 1.8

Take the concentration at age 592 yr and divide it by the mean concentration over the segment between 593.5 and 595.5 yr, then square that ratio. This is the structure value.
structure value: 0.91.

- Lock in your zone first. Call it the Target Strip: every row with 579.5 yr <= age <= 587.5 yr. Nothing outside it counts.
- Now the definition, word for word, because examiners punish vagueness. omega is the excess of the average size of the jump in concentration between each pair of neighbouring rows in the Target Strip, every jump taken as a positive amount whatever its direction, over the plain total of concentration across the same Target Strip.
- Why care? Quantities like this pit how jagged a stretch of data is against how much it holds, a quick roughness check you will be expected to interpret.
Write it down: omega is -13.8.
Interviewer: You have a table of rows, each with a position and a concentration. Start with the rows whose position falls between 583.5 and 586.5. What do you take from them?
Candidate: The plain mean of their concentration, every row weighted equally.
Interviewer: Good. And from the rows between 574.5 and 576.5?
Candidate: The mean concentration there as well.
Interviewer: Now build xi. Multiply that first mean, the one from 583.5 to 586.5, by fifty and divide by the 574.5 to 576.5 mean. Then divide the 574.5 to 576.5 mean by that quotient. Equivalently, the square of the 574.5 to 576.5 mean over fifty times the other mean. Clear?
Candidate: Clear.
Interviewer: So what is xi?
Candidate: 0.022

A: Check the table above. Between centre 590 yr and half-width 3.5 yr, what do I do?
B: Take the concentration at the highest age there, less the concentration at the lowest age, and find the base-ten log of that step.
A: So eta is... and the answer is -1.30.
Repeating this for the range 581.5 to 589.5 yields -1.30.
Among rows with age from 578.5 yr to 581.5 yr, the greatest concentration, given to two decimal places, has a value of 1.70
